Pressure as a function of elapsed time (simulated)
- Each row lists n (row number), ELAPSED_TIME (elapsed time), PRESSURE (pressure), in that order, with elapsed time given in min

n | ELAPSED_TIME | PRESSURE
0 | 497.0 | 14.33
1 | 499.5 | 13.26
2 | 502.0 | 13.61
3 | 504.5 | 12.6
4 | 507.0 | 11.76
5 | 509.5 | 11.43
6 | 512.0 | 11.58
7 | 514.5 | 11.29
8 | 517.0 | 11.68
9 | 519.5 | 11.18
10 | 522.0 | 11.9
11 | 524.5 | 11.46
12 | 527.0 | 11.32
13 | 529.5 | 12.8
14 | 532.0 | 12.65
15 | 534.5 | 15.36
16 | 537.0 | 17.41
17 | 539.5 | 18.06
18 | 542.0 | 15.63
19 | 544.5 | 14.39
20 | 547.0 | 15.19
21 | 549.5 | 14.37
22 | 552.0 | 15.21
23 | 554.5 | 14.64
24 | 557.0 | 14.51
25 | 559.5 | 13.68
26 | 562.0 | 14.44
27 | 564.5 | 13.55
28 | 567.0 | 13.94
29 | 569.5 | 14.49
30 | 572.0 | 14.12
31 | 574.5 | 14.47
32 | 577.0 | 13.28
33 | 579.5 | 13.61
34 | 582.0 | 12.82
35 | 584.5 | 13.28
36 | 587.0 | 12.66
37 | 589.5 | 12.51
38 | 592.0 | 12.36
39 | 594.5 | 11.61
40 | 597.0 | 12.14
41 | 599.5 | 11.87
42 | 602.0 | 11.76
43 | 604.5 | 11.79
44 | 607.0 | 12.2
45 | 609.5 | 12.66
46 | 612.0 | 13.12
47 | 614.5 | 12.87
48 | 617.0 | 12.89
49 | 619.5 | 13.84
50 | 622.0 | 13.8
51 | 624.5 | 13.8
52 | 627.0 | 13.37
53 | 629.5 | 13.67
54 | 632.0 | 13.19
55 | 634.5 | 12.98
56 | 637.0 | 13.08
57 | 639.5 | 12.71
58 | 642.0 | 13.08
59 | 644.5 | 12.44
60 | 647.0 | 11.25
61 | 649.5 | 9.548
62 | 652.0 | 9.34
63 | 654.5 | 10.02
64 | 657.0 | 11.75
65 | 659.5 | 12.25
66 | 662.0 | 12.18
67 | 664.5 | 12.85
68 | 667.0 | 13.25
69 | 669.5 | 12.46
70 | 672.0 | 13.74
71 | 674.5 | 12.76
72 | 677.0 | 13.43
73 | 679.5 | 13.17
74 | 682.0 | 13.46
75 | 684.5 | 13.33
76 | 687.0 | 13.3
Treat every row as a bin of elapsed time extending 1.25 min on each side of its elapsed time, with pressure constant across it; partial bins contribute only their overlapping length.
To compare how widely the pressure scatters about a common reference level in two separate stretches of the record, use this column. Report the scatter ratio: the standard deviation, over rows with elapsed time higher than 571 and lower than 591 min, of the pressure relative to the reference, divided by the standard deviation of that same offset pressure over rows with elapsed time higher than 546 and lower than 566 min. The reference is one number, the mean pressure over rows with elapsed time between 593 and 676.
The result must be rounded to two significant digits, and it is 1.1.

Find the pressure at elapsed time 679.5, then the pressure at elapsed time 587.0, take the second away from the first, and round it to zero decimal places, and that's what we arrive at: 1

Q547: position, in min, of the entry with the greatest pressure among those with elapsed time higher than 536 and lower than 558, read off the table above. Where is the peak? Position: 539.5 min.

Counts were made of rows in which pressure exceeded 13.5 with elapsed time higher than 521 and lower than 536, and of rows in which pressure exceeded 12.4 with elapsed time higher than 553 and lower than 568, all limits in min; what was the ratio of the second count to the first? 6.0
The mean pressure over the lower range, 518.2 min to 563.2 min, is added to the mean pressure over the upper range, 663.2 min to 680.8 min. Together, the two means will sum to 27.2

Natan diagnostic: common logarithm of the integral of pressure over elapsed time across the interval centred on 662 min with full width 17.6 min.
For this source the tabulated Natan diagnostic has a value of 2.33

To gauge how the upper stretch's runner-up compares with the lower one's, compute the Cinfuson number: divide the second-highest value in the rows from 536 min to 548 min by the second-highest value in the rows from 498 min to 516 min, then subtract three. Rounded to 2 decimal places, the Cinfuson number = -1.69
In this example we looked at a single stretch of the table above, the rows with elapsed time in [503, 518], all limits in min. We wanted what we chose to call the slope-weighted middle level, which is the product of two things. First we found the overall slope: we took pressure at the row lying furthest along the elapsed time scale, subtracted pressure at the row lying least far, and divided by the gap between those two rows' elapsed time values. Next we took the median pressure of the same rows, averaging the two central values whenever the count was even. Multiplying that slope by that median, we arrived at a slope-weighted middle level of -0.9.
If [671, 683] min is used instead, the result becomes -0.4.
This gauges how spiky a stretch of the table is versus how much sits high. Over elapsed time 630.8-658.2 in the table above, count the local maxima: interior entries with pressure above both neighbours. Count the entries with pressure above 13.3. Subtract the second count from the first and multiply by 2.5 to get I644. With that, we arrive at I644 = 5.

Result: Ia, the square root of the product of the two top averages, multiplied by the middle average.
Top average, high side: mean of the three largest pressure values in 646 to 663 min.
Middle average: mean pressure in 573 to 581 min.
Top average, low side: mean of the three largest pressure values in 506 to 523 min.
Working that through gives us 164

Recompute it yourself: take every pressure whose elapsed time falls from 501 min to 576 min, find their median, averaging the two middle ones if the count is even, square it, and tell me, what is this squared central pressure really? 191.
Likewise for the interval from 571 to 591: 176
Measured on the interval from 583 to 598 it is 155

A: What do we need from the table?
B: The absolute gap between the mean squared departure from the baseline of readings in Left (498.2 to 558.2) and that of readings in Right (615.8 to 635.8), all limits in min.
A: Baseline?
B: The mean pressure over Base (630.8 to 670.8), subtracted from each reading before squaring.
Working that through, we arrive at 3.8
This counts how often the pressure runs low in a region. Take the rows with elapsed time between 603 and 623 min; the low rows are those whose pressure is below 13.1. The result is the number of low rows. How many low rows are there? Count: 5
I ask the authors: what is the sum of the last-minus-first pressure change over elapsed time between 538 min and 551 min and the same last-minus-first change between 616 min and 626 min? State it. -2.8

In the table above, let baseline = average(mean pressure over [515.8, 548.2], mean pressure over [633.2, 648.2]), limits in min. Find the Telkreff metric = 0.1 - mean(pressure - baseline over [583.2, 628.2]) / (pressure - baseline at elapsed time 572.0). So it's 0.62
